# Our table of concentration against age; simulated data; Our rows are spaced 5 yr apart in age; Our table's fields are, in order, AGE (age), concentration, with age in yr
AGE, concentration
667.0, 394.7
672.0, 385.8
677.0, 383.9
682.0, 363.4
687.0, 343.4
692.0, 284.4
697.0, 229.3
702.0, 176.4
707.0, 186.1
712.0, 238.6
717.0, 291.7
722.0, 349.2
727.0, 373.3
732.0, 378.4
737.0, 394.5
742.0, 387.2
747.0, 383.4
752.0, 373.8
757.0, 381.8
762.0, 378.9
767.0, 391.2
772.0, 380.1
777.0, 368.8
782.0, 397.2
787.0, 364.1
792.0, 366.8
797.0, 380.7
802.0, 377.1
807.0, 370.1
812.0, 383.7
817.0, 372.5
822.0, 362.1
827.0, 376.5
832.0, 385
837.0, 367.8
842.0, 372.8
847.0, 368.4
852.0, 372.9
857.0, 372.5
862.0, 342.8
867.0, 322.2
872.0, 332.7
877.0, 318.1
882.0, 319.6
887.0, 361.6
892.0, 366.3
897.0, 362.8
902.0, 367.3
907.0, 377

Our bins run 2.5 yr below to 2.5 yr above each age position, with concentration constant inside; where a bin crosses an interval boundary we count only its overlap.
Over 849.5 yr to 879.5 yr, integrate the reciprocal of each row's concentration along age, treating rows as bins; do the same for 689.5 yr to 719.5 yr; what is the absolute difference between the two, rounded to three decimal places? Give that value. 0.045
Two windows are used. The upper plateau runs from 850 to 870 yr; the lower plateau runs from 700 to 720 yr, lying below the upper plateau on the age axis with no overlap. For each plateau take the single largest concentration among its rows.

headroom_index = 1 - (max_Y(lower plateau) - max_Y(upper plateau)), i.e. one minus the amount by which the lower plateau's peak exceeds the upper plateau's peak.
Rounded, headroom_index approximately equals 82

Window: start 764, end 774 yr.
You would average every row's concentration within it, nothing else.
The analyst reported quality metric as 386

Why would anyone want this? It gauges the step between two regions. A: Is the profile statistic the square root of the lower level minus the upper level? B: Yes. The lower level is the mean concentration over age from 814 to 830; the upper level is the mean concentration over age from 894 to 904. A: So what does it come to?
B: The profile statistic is 2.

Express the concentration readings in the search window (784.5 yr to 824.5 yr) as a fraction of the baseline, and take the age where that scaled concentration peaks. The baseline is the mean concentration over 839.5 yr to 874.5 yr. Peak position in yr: 812.0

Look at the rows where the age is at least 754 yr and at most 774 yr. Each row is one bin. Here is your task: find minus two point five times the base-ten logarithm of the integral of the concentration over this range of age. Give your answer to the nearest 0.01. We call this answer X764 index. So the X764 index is -9.71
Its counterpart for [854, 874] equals -9.59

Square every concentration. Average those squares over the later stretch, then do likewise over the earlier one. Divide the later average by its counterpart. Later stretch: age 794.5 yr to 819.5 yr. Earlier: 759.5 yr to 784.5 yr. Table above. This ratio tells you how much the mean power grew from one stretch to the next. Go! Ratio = 0.97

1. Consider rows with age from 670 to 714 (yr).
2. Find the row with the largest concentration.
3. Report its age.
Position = 672.0 yr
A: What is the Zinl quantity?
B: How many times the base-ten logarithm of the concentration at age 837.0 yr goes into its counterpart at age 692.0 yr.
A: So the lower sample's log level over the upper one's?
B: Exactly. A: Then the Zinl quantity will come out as 0.956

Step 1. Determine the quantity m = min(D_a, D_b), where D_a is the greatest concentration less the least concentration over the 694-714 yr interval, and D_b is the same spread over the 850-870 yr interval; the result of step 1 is 51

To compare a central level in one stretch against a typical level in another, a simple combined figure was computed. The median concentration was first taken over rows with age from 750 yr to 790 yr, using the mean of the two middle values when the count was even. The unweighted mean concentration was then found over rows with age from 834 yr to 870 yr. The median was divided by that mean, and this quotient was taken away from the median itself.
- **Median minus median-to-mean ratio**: 378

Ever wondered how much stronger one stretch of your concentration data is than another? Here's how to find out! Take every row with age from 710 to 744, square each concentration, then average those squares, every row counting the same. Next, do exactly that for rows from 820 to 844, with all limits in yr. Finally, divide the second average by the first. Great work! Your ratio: 1.1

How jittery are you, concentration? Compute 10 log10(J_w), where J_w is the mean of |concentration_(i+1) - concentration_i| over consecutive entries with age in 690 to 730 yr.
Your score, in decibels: 16.4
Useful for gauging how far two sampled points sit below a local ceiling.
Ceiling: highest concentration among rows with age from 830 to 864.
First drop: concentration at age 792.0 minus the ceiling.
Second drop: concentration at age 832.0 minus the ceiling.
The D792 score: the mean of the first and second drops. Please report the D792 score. -9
